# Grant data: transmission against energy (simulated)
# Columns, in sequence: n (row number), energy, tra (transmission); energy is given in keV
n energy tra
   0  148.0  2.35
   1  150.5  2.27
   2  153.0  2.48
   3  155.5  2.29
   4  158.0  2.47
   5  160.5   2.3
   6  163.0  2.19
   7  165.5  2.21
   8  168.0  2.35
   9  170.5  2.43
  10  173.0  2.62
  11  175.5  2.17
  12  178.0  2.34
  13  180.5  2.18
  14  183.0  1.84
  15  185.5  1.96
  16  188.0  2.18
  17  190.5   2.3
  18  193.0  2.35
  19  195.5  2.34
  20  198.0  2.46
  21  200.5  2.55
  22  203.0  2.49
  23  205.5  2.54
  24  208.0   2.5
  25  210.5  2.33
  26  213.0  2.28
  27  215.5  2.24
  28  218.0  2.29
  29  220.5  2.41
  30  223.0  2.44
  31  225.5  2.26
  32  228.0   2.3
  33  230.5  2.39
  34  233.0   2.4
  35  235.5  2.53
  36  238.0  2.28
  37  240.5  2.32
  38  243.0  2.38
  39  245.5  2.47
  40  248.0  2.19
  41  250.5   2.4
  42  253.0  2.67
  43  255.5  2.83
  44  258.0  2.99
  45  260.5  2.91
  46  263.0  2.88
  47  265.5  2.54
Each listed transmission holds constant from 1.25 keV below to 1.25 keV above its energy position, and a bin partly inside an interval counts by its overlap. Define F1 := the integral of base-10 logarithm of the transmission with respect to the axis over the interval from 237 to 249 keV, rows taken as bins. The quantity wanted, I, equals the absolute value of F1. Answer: 4.4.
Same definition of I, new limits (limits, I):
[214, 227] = 4.8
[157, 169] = 4.3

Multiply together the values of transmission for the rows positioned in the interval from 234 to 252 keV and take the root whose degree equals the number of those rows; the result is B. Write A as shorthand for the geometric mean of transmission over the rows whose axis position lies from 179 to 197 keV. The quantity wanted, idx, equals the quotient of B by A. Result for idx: 1.10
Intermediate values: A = 2.16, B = 2.36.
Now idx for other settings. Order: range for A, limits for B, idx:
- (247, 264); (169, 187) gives 0.82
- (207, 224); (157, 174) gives 1.00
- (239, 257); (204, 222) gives 0.96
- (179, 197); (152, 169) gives 1.08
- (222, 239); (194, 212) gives 1.04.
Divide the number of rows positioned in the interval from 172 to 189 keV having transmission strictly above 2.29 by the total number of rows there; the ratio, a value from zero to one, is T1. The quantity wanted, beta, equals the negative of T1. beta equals -0.3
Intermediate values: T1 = 0.29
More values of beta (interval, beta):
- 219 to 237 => -0.9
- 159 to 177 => -0.6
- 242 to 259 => -0.9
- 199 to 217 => -0.7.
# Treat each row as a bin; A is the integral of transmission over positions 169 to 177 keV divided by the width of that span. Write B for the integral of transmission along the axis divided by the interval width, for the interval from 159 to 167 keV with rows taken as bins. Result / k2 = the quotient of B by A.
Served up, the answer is 0.93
